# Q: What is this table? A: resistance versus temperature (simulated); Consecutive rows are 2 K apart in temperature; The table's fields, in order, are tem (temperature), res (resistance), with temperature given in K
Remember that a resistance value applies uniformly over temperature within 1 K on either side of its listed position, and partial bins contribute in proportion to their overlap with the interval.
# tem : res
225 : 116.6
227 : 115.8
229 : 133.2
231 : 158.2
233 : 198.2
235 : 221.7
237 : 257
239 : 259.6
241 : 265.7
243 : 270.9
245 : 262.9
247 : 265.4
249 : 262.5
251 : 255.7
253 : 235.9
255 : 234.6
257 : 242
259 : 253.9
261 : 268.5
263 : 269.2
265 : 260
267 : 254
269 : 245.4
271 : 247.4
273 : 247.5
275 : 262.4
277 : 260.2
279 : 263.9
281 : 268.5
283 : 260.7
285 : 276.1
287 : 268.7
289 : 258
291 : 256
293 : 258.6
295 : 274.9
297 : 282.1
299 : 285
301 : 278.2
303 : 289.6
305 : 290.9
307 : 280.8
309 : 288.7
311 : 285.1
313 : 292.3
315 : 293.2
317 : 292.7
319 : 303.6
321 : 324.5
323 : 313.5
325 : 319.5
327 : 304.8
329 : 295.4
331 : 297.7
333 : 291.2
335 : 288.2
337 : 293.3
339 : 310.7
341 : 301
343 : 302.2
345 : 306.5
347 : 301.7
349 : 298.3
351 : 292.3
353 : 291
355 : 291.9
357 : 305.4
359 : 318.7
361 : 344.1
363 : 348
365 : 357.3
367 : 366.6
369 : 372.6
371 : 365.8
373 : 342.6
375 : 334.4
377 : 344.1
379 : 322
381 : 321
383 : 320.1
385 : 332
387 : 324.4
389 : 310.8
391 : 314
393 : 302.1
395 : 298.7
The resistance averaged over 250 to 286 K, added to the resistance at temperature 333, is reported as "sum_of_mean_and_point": 547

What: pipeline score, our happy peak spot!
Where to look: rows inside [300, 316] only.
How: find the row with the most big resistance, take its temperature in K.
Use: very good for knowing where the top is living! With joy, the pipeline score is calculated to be 315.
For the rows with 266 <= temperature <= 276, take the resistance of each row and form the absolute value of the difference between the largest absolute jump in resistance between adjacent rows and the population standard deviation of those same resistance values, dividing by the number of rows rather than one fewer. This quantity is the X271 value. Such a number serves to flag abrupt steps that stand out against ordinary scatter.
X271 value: 8.7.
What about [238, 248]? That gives 4.3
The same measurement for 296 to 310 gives 6.9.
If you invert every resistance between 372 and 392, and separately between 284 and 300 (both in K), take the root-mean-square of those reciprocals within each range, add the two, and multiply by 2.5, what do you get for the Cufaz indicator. 0.0170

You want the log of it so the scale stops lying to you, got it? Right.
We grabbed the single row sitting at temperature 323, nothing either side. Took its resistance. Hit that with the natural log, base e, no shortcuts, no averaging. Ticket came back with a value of 5.75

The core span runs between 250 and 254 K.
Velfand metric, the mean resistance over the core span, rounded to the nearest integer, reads 246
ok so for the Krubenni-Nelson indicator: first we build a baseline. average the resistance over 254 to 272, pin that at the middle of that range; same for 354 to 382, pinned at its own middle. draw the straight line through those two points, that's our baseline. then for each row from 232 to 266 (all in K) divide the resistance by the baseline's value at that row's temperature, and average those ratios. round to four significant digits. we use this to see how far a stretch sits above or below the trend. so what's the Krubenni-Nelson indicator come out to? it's 1.044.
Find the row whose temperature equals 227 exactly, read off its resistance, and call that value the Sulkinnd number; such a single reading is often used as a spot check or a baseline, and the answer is 115.8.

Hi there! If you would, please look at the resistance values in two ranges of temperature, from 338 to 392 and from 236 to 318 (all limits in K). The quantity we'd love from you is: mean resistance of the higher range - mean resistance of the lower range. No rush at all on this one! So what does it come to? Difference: 57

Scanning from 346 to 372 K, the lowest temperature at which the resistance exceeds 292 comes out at 347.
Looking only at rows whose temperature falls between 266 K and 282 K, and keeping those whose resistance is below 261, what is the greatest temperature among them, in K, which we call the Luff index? 277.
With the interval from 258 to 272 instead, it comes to 271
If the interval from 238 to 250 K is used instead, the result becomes 239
